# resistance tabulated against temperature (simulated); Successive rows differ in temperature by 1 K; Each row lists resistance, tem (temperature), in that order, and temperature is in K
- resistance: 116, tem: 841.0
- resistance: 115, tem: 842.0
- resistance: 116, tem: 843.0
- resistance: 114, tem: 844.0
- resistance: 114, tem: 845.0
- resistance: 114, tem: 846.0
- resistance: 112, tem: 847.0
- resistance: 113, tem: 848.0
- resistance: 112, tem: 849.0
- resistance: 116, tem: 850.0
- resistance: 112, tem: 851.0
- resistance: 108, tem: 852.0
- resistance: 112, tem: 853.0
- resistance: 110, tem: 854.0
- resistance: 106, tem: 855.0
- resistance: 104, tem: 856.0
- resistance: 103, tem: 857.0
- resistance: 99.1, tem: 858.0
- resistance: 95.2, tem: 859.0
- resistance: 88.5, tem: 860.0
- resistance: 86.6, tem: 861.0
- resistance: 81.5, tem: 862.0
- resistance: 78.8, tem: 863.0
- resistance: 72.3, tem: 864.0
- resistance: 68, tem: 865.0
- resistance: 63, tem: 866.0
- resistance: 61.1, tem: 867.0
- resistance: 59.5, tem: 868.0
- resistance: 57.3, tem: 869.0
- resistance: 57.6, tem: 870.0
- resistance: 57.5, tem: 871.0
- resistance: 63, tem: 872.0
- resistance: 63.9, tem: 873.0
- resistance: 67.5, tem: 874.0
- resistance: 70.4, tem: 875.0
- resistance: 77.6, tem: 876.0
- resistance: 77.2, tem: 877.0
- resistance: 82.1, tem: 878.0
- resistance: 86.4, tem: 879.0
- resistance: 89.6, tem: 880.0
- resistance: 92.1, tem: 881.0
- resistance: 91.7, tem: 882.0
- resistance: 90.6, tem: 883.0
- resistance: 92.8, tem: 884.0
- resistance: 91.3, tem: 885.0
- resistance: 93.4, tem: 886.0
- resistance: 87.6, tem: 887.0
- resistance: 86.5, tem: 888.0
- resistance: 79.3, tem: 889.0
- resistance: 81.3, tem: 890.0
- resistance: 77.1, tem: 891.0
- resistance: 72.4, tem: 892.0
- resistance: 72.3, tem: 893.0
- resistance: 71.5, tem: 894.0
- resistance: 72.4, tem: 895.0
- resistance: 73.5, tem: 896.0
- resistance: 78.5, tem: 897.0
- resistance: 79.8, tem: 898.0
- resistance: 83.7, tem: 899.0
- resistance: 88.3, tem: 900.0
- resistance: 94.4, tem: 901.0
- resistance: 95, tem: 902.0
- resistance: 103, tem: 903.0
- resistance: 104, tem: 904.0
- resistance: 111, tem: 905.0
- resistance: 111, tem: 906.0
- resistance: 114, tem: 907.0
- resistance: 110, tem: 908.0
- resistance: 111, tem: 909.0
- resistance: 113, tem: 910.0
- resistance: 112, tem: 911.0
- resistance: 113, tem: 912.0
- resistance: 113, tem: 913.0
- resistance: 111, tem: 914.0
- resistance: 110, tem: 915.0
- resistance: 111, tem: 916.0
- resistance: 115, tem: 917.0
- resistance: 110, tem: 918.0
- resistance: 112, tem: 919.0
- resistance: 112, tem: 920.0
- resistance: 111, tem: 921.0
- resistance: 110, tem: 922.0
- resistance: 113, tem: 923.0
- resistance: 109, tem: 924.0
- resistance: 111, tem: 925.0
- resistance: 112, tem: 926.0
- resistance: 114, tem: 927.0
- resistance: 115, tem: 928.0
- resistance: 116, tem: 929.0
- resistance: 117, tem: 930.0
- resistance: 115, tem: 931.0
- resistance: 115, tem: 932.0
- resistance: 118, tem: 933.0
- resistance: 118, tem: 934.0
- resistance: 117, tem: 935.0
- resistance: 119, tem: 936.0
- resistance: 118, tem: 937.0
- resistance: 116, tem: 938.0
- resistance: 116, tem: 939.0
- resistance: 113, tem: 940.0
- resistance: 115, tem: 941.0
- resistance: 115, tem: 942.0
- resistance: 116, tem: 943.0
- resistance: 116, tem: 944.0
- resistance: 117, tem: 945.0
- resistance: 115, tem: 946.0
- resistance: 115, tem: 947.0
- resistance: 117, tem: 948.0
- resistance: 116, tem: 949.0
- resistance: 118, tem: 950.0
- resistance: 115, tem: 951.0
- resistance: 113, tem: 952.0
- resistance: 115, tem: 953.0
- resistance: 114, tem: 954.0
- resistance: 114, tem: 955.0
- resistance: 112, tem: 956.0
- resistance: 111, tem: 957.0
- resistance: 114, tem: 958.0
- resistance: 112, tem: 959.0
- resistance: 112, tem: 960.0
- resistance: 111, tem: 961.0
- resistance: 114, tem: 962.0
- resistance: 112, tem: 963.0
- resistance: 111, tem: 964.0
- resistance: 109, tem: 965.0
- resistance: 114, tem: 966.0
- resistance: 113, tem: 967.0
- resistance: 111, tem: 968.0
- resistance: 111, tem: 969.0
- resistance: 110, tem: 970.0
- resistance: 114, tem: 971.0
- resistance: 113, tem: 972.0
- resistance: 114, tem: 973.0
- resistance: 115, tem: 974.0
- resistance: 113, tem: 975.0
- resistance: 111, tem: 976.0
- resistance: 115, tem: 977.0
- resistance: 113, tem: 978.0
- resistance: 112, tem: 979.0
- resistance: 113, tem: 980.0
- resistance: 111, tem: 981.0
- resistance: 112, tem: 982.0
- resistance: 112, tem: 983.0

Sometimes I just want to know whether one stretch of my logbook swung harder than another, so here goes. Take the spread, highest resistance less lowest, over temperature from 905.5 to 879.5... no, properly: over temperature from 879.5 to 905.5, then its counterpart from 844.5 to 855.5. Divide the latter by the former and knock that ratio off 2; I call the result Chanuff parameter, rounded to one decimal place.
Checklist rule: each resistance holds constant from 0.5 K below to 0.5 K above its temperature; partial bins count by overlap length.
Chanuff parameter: 1.7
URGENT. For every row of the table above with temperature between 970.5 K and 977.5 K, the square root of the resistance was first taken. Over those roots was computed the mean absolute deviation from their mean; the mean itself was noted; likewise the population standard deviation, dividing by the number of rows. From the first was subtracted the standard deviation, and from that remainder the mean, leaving -10.7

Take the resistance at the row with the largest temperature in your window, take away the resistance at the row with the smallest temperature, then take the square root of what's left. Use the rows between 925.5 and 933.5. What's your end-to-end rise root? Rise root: 2.4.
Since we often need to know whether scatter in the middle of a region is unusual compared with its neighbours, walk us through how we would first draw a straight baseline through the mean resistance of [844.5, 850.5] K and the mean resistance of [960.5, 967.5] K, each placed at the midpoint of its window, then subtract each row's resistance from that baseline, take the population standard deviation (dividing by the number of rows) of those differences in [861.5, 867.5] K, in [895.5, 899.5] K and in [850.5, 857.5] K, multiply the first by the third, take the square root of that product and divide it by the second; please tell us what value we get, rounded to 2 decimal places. 1.38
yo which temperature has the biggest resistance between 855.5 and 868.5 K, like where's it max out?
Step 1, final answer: 856.0 K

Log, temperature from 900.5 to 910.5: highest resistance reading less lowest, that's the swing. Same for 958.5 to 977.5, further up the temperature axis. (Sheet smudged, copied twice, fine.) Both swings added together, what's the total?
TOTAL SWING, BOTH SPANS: 26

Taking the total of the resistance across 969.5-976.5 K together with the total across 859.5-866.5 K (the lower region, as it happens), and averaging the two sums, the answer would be 664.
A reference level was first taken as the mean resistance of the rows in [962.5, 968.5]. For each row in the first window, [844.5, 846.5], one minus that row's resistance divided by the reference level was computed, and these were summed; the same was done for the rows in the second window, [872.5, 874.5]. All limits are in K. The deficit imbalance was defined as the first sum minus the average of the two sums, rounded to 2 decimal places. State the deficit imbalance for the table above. -0.43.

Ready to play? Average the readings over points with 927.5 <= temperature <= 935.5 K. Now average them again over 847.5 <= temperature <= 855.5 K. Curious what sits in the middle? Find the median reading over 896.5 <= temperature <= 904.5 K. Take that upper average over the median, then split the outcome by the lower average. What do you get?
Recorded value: 0.0115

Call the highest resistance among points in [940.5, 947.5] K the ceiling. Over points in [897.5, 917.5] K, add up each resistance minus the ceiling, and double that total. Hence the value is -474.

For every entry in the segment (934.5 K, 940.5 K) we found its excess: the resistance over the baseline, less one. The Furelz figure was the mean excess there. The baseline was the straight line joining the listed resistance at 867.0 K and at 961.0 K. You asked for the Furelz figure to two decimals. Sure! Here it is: 0.18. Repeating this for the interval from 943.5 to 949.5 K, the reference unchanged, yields 0.12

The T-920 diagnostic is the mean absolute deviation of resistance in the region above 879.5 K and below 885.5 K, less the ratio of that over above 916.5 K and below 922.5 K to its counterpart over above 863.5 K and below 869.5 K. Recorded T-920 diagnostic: 0.55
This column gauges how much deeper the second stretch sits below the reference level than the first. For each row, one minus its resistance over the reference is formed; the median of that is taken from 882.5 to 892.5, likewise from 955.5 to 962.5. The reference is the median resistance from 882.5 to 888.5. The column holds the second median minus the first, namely -0.27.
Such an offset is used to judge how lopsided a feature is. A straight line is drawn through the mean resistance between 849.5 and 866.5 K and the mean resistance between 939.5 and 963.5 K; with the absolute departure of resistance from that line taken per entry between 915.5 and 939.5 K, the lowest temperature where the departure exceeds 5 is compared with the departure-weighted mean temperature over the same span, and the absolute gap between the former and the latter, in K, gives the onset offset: 11.6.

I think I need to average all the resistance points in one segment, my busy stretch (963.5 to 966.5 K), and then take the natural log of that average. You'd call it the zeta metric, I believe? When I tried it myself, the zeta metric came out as 4.71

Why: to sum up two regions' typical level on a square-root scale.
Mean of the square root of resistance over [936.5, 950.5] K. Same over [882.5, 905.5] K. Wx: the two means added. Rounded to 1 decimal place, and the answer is 20.0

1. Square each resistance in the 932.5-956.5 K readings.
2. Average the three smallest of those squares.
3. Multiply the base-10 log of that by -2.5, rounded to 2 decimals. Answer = -10.26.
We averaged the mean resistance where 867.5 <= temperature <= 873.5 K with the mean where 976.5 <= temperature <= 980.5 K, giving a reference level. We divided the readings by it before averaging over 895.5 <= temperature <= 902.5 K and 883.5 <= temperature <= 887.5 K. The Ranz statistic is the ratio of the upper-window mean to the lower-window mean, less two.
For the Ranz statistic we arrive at -1.07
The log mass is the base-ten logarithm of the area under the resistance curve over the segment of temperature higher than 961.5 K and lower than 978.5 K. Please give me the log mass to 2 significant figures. 3.3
